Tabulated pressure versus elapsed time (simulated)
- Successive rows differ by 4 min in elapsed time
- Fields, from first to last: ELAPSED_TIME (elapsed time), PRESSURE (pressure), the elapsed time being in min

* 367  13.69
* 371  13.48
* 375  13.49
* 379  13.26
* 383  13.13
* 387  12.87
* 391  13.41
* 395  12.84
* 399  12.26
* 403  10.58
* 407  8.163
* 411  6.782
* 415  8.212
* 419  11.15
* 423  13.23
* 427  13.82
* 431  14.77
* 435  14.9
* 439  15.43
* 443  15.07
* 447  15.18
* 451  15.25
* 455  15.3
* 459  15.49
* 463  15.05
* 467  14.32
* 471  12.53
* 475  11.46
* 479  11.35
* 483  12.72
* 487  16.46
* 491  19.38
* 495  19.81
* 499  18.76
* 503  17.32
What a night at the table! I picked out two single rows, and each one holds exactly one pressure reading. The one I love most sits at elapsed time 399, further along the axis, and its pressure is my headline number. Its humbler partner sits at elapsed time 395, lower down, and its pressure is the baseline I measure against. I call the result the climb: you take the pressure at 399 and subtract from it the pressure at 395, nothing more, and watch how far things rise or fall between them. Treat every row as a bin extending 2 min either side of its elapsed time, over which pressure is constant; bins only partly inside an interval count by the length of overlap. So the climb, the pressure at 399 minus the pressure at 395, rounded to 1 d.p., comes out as -0.6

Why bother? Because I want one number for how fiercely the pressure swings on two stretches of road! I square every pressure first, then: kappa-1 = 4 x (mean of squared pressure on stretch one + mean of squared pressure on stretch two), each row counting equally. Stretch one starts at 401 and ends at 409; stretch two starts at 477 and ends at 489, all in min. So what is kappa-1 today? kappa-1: 1106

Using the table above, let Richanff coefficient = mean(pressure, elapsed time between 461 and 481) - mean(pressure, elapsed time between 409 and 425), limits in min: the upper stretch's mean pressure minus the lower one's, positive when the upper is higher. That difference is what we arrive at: 3.1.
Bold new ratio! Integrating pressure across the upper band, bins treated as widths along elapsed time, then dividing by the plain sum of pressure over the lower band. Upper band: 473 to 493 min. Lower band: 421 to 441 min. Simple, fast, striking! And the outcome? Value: 4.0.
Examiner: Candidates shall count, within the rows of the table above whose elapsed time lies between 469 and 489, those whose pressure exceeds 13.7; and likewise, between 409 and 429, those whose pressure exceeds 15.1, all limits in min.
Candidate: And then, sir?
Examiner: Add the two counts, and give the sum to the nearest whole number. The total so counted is 1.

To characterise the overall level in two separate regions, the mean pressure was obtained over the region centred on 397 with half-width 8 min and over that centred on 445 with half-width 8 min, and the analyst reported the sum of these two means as 27.5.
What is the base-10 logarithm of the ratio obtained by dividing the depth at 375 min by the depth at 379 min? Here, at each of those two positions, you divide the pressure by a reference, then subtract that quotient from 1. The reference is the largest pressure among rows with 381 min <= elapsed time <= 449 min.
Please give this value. -0.05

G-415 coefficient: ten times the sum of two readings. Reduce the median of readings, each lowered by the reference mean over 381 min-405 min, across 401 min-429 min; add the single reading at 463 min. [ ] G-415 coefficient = 131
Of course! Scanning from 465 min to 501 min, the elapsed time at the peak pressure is 495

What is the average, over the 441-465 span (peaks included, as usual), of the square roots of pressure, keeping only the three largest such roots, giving 3.92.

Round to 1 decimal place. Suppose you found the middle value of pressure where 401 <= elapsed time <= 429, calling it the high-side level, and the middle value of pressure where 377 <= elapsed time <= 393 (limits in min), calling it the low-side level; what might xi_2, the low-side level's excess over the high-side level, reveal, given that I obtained 2.6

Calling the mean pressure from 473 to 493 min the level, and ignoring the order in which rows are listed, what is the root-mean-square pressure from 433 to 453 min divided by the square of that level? 0.074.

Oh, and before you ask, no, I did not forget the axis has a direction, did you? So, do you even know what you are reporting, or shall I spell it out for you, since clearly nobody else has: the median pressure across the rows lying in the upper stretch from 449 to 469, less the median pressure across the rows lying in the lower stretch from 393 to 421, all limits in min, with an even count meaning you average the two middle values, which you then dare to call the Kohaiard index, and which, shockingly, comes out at 5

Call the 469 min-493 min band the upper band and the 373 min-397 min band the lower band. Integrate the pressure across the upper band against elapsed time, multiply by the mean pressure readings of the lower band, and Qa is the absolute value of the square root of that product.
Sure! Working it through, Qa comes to 66.5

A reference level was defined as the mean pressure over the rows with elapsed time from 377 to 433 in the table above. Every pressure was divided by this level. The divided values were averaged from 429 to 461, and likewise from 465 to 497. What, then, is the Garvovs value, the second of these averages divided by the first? 0.97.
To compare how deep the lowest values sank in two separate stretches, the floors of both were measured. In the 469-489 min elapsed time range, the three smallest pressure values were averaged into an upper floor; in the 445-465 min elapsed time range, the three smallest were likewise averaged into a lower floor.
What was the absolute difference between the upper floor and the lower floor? 3.4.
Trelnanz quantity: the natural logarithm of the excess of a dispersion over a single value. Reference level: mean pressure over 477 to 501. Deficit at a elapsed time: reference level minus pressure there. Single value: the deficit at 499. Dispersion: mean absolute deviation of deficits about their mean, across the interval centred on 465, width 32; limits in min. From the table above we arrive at 1.36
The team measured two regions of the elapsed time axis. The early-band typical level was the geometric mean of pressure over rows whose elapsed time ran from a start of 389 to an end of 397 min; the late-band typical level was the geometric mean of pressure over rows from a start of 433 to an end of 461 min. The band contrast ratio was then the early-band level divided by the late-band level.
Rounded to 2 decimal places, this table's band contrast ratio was 0.86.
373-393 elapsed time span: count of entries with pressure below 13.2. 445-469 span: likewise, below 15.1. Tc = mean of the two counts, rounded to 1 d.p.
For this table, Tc 2.0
